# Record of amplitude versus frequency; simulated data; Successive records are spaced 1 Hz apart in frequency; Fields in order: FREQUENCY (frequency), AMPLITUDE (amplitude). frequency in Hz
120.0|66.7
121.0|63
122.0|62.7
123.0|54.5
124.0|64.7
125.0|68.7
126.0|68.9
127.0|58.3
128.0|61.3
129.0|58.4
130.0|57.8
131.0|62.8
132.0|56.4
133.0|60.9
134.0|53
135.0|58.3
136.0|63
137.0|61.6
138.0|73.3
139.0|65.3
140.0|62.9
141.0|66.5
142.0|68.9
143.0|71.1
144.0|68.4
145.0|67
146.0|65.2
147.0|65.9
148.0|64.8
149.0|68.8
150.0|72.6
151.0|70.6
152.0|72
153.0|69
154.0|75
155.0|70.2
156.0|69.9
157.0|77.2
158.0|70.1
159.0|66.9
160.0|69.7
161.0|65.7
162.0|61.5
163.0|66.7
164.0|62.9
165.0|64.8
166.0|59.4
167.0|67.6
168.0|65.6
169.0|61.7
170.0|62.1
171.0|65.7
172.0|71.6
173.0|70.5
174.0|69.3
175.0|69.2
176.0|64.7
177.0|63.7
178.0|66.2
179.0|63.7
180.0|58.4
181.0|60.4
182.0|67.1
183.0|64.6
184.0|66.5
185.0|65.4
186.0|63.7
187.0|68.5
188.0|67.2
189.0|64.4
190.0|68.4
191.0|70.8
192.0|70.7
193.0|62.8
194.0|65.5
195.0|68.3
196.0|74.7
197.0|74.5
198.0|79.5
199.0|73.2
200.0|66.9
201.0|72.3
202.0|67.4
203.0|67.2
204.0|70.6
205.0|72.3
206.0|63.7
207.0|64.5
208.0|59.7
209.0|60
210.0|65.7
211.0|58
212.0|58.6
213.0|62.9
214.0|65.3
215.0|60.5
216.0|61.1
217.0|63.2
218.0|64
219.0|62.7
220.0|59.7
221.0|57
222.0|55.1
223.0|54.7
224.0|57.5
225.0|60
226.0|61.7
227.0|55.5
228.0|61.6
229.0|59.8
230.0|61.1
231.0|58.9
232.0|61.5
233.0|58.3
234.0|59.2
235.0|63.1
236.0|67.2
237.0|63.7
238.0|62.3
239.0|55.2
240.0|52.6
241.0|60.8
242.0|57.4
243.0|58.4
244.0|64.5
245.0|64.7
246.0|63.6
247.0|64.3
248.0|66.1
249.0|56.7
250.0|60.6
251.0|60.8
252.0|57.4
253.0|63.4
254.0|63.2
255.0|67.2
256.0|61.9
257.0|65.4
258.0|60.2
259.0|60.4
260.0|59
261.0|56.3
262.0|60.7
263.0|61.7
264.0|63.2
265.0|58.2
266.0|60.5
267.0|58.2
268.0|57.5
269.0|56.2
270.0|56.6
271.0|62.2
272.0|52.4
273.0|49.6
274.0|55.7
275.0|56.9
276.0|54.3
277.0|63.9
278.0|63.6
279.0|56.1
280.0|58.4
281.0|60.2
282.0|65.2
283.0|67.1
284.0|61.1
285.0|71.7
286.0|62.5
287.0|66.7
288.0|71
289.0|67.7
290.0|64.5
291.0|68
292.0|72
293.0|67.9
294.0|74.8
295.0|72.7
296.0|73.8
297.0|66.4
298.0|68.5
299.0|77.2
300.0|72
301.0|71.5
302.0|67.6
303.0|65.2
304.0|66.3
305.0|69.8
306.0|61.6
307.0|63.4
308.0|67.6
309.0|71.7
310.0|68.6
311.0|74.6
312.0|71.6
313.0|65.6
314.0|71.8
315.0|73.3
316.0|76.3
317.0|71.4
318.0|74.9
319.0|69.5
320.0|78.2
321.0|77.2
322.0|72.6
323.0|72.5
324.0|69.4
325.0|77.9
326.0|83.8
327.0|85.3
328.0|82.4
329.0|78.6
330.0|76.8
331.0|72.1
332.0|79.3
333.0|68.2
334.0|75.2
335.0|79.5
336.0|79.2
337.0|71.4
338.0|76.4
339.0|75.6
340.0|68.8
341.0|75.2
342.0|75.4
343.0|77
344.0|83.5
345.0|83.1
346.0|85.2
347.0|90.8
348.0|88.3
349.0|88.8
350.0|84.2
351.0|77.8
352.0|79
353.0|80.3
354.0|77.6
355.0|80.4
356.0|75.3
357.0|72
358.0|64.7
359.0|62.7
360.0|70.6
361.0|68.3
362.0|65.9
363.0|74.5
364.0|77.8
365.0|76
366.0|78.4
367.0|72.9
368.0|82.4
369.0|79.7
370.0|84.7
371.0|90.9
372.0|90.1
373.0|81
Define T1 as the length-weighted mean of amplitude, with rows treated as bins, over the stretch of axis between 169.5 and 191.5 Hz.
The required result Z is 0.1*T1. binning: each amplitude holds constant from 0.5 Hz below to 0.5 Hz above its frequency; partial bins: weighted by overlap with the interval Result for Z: 6.6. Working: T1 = 66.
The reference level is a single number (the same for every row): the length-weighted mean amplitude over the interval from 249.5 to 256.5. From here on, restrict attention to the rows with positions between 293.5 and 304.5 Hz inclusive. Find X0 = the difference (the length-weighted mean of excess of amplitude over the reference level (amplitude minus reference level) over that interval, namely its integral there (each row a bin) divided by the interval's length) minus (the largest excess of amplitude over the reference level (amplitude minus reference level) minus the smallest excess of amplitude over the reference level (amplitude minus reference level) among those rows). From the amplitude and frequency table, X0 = -4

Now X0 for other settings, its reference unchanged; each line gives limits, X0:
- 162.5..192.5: -10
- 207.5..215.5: -8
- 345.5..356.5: 5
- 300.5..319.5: -7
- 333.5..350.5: -4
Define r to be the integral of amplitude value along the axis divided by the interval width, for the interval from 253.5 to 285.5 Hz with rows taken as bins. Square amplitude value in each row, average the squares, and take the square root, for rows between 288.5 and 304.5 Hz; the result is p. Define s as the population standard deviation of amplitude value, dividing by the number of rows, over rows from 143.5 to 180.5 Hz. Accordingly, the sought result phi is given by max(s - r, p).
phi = 70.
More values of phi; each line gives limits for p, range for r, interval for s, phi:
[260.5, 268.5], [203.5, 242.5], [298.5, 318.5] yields 60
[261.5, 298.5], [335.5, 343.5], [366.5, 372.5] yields 63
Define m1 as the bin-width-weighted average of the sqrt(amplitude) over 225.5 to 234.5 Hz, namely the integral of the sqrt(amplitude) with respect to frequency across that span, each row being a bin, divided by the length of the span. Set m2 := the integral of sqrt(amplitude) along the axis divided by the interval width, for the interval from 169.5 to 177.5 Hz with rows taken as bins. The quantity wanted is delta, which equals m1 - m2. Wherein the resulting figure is -0.5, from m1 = 7.73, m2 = 8.19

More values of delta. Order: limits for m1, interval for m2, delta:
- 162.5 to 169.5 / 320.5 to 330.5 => -0.8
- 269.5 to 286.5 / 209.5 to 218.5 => -0.2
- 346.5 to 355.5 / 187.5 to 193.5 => 0.9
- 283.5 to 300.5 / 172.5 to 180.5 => 0.2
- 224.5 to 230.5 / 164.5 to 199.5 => -0.4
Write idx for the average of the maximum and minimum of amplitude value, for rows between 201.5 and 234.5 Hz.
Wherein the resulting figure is 63.5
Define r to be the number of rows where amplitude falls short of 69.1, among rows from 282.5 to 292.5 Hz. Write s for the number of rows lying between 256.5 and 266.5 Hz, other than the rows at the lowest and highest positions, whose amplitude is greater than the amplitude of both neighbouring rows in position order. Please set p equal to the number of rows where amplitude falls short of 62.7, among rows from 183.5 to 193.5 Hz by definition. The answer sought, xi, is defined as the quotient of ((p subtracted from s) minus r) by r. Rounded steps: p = 0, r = 7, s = 2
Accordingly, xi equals -0.7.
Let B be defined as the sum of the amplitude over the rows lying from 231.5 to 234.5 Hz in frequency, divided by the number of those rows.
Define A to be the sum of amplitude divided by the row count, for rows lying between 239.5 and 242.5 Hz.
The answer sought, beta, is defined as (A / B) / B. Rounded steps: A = 57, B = 60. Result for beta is 0.016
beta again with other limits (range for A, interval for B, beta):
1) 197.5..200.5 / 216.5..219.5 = 0.018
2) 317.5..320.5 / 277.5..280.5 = 0.021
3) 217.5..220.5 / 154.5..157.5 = 0.012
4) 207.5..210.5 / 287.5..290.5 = 0.013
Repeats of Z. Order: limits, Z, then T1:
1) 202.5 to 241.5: 6.1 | 61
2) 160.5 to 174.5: 6.5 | 65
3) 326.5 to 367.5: 7.7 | 77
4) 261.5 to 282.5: 5.9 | 59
